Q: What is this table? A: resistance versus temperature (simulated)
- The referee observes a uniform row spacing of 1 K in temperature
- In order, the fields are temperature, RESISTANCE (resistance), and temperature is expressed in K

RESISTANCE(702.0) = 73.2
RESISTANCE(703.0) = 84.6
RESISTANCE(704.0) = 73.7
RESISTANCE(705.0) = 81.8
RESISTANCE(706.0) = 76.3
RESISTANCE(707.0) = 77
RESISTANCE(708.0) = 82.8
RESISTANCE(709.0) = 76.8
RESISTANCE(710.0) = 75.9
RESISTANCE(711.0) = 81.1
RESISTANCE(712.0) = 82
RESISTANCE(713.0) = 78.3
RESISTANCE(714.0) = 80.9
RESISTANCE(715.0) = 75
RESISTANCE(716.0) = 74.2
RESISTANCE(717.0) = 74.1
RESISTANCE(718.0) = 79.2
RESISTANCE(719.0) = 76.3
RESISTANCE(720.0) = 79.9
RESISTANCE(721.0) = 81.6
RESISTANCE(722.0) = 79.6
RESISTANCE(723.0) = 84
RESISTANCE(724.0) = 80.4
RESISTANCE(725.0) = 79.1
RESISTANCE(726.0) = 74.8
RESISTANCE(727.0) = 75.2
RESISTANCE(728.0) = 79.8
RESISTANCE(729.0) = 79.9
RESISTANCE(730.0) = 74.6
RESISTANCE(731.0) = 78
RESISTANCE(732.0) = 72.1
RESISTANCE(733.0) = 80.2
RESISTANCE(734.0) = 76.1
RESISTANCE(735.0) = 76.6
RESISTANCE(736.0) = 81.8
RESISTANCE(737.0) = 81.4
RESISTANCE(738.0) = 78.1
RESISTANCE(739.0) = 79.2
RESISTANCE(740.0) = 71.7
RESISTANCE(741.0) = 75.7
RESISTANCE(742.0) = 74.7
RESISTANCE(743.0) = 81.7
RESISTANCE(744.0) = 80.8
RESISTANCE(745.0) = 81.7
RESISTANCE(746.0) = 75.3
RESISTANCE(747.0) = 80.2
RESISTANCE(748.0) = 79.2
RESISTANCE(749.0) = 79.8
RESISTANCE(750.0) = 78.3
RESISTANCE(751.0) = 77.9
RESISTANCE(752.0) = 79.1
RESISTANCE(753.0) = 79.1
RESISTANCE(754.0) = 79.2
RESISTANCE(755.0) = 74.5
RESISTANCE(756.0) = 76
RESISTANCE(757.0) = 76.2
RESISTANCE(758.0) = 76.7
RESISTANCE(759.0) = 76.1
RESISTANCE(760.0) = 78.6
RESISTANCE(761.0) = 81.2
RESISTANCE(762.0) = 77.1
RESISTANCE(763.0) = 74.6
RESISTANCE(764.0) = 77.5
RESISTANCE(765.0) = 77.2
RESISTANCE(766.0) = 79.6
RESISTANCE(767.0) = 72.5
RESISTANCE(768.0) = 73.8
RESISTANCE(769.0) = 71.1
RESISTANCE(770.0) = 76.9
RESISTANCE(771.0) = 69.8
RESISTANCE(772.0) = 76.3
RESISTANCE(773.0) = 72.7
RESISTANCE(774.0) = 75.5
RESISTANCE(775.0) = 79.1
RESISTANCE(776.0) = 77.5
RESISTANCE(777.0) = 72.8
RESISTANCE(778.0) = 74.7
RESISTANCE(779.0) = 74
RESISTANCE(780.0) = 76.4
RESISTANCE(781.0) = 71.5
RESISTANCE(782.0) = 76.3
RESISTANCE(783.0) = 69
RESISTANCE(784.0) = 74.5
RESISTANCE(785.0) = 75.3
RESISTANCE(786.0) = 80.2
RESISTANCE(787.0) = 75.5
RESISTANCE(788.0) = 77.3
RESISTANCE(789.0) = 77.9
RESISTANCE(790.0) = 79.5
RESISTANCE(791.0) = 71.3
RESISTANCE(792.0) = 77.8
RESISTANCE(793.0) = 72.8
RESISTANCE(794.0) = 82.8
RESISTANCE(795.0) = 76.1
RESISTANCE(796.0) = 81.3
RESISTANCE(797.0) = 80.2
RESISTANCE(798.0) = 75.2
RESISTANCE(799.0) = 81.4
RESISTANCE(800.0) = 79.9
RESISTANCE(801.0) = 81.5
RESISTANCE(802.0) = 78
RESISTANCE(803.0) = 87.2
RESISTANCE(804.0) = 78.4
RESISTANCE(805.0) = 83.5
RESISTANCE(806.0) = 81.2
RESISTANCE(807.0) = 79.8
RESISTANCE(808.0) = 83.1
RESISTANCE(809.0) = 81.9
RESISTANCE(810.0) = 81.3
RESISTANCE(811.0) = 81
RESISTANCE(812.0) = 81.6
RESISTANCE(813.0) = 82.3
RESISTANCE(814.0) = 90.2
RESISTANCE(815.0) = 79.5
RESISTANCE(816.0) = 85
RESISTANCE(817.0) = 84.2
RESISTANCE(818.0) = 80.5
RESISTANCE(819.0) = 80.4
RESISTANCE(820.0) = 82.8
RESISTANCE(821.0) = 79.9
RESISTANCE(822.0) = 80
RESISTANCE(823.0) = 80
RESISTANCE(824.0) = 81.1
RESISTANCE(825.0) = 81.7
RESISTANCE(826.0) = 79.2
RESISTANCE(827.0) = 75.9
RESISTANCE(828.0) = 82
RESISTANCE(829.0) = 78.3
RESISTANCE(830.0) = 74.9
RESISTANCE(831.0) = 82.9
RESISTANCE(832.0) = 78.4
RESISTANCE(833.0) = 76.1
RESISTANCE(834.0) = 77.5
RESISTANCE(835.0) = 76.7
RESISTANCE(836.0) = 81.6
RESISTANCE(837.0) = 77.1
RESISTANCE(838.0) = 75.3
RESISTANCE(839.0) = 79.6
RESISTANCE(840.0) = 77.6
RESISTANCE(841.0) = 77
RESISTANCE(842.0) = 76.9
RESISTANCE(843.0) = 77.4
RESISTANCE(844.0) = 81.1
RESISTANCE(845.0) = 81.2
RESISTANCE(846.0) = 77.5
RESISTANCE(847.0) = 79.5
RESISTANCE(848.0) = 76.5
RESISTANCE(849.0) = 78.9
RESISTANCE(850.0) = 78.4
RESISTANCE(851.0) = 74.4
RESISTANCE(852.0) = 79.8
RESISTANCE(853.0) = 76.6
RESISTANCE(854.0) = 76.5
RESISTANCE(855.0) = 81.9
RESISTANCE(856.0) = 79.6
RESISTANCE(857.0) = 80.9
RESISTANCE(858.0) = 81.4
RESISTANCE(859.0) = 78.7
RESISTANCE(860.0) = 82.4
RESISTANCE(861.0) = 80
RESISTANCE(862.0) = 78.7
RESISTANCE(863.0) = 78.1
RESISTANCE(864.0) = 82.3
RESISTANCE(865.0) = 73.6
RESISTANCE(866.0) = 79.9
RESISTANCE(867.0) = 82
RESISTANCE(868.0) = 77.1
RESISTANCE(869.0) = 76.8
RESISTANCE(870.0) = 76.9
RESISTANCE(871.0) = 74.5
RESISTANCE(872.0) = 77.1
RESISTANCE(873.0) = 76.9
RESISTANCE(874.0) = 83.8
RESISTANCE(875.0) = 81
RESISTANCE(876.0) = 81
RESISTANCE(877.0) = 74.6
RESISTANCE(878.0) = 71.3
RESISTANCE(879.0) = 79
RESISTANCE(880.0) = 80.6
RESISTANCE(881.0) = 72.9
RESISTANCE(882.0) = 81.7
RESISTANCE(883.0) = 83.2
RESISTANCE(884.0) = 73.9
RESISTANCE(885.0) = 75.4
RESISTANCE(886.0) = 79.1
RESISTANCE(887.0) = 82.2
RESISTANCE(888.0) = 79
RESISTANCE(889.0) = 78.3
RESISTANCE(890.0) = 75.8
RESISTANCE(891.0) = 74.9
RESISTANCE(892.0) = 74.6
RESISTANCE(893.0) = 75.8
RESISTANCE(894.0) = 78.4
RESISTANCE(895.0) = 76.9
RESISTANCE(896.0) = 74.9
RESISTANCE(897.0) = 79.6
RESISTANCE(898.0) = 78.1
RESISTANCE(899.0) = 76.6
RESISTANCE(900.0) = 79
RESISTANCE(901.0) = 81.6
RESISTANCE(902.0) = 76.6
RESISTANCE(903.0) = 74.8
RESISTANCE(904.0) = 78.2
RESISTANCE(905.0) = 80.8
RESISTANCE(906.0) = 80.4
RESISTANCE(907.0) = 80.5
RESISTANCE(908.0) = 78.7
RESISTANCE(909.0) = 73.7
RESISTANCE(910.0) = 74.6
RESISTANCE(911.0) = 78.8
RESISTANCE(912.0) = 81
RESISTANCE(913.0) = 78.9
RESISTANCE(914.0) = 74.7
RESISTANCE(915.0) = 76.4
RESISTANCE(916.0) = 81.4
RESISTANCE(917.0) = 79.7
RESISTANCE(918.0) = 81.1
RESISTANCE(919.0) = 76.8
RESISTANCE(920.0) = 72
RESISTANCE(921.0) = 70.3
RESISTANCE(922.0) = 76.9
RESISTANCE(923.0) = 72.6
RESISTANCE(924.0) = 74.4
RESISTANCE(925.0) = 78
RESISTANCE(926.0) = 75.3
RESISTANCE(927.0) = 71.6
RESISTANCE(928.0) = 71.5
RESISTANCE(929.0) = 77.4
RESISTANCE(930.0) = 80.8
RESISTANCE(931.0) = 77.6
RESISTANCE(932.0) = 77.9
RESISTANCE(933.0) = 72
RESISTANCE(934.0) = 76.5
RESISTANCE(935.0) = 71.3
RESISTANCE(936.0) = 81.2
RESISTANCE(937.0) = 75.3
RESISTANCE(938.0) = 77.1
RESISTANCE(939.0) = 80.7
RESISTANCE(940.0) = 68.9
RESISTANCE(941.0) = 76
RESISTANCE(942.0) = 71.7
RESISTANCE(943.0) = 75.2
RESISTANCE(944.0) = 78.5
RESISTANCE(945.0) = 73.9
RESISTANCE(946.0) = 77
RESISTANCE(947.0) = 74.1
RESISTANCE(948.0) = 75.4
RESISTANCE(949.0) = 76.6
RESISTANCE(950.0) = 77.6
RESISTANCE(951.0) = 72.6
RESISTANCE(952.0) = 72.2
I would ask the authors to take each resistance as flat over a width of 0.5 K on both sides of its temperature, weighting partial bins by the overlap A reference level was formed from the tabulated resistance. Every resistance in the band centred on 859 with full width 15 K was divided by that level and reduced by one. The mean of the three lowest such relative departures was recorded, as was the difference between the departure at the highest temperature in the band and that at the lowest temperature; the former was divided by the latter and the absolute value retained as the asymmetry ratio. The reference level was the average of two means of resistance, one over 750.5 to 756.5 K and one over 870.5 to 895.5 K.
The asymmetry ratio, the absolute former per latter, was 20.9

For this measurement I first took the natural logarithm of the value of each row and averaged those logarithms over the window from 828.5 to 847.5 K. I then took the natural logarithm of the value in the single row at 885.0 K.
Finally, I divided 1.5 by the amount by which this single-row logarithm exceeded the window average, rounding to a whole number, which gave -41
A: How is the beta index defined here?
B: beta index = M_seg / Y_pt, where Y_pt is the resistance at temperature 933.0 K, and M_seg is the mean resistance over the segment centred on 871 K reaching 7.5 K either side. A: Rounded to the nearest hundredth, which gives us 1.08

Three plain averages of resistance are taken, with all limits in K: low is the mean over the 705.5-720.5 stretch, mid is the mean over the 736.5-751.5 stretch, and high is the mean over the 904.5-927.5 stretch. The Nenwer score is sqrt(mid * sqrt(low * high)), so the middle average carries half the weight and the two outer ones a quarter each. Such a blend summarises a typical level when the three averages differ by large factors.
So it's 77.9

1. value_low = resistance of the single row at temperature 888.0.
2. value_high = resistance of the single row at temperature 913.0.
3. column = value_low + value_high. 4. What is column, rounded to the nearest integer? 158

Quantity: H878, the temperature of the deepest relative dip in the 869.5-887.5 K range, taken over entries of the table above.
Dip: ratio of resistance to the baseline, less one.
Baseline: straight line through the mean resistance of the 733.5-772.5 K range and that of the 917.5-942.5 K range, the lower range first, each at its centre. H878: 878.0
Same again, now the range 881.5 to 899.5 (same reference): 884.0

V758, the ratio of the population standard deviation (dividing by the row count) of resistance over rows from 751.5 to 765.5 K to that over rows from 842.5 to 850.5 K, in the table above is 1.14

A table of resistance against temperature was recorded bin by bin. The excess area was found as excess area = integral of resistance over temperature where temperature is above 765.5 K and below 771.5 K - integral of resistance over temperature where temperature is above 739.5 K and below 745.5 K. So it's -23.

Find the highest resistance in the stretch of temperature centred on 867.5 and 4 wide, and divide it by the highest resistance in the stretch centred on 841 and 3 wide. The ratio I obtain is 1.06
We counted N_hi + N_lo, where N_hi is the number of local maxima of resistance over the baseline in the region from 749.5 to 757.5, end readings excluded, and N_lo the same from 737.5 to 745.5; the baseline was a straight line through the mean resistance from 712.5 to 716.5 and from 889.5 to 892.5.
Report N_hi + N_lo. 4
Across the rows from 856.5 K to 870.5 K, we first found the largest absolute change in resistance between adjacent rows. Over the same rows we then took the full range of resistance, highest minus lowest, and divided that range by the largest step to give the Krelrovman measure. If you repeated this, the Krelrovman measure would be 1.0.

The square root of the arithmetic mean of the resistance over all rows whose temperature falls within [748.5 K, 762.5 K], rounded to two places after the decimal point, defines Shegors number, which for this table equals 8.82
